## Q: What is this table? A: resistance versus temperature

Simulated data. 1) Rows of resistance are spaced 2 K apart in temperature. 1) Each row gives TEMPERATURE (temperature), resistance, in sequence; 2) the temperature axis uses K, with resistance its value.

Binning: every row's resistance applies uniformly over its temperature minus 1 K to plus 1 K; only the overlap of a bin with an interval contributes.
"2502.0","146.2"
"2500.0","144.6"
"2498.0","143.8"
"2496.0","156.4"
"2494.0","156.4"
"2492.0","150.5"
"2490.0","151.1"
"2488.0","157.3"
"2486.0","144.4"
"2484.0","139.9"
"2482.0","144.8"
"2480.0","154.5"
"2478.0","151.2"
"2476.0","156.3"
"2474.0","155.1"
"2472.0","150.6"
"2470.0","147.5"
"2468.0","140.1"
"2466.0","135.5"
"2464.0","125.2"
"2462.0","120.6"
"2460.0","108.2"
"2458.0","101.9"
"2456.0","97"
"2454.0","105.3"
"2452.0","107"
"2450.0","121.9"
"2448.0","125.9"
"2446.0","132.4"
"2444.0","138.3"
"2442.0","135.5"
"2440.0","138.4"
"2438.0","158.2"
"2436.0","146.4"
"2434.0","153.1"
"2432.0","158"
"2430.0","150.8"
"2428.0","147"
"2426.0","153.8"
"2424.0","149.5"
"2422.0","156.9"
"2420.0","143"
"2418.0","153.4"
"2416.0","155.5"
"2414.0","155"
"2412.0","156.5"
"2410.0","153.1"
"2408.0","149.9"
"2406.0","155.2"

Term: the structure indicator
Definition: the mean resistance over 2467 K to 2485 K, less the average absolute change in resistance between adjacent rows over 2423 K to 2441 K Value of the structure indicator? 141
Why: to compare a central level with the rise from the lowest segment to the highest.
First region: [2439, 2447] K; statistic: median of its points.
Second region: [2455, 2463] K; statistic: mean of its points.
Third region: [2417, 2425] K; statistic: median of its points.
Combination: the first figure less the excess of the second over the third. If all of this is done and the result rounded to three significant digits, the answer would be 181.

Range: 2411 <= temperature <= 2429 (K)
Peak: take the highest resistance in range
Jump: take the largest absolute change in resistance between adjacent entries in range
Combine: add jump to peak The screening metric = 171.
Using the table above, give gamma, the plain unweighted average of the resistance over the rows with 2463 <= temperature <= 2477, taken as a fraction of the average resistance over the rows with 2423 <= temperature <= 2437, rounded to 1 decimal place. 1.0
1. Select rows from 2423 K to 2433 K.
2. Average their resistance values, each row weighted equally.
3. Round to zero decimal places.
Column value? 152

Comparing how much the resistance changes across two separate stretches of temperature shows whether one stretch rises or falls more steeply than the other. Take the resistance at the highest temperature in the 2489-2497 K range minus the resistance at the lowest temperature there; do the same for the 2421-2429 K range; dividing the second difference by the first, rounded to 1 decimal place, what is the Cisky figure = -1.9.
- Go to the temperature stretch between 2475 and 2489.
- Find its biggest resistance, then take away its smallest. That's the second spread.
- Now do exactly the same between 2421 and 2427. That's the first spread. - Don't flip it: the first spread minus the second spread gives -10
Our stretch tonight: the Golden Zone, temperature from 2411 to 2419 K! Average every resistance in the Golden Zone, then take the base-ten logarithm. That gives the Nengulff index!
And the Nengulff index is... 2.19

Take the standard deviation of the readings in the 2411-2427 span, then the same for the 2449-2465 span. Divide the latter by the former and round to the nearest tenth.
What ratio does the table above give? 2.2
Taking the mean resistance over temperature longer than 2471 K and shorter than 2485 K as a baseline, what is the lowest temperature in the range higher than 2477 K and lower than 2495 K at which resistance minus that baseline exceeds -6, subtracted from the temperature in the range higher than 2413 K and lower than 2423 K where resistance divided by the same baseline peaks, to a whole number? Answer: -56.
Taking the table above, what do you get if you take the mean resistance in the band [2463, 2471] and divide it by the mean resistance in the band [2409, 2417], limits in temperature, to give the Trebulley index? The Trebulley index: 0.88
